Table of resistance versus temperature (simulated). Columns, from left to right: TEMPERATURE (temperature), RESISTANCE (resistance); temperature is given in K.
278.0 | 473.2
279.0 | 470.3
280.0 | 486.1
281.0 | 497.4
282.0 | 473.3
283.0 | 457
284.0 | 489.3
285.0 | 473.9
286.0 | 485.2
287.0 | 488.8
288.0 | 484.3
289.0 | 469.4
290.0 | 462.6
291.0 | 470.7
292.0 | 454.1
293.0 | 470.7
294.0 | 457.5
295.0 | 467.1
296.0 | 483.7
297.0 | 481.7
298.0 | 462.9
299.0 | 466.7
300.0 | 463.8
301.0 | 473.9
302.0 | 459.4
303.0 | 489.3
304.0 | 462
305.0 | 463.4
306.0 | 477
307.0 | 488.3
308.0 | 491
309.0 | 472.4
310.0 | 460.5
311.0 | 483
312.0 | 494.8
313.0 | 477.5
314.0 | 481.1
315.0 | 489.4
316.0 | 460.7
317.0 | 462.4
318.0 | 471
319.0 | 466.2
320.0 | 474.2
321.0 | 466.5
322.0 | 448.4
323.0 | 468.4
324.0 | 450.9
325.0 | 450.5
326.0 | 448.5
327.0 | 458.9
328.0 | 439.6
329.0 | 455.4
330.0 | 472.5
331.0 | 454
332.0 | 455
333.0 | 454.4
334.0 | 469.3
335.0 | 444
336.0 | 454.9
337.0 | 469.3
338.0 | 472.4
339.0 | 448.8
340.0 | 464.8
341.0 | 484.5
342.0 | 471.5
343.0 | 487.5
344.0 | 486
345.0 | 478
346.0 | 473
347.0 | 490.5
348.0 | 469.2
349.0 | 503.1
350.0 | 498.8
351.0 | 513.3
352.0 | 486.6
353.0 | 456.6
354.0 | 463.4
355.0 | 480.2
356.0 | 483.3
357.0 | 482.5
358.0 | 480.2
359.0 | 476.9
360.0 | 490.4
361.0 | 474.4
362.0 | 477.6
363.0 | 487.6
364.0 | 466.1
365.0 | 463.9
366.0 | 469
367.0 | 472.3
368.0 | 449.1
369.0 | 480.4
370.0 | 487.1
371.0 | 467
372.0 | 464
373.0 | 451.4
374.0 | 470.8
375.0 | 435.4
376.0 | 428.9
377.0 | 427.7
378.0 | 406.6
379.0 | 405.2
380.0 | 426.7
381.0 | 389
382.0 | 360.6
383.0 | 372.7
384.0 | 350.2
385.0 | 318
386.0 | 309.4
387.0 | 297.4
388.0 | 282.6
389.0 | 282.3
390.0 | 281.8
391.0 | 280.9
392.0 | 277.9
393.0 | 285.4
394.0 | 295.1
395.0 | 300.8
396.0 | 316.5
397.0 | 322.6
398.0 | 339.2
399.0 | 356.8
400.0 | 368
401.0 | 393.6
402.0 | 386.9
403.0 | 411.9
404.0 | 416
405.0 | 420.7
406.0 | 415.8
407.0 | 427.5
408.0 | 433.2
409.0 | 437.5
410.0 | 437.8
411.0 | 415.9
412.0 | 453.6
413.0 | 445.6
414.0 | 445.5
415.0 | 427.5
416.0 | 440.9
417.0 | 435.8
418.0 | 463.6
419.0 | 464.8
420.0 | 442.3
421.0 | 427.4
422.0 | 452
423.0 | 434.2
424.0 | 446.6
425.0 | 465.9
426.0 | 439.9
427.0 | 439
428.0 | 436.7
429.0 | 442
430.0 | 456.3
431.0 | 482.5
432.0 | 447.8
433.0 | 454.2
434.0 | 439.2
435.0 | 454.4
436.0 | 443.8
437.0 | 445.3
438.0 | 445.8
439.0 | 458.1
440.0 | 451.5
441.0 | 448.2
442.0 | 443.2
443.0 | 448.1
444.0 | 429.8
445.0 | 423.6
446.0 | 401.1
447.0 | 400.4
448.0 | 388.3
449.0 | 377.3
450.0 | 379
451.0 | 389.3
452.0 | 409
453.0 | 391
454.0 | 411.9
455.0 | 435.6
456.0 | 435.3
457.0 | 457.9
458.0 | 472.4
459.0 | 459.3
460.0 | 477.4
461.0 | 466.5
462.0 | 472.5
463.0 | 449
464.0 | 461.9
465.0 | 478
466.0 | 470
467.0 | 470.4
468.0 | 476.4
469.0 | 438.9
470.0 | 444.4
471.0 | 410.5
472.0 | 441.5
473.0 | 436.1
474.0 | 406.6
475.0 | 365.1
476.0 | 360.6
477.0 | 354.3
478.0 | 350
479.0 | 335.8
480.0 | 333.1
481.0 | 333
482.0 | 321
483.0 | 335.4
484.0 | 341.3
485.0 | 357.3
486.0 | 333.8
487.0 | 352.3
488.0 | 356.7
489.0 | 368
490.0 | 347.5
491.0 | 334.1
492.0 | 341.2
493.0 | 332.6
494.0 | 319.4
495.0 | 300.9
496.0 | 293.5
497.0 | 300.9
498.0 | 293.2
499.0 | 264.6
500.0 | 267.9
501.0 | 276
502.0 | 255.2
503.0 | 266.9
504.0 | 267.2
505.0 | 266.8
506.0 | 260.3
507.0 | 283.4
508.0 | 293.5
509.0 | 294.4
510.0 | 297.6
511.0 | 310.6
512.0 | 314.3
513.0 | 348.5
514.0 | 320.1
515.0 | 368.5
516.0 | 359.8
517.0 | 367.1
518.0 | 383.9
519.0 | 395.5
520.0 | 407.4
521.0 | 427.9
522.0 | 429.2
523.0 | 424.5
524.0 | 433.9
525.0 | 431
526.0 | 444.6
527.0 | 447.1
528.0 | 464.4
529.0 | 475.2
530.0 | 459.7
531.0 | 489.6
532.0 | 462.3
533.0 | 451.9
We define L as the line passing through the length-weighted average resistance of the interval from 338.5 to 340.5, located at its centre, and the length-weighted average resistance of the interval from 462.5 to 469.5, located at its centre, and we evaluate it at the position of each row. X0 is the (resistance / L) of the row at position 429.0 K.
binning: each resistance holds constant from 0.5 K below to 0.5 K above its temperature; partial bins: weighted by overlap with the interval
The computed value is 0.96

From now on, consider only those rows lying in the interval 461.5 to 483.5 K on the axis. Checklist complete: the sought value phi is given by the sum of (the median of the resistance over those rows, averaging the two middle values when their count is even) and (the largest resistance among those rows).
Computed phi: 901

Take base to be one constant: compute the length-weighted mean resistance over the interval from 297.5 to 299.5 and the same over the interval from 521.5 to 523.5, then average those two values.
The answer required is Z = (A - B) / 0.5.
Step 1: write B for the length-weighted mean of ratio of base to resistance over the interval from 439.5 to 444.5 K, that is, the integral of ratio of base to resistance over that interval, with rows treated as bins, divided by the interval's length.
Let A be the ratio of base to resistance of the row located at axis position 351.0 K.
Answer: -0.3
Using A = 0.9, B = 1.00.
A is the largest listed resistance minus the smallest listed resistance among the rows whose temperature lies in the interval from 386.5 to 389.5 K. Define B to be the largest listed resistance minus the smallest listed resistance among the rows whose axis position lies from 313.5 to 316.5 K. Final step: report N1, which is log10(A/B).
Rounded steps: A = 15.1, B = 28.7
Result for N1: -0.28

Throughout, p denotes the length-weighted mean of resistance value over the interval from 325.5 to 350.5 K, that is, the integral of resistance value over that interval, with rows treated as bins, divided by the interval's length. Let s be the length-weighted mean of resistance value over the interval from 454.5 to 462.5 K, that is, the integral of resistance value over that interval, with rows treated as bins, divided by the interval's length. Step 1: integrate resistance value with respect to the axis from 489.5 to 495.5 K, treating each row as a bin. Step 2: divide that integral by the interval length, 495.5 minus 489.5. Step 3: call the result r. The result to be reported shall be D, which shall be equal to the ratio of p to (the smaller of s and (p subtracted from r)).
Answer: -3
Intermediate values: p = 468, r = 329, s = 460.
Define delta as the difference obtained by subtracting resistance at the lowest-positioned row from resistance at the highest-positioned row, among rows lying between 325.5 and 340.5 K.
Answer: 16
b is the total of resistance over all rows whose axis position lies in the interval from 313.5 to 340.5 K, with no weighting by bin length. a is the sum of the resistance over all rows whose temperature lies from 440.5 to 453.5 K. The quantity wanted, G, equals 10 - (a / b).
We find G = 9.6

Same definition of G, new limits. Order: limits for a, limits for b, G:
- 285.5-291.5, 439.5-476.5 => 9.8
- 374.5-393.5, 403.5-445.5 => 9.6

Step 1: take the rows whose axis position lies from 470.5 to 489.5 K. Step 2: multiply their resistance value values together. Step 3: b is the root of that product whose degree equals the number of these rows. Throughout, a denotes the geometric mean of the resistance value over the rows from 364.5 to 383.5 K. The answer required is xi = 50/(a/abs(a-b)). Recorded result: 9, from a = 437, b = 361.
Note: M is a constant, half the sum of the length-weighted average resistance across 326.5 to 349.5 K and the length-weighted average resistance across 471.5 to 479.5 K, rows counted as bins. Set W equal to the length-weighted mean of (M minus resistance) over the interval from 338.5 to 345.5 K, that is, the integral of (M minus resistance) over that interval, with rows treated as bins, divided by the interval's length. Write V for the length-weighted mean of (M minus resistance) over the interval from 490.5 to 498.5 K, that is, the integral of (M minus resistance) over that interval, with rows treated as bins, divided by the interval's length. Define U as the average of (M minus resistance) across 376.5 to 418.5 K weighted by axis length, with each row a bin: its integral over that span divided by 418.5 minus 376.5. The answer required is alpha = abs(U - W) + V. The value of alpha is 209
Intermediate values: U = 49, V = 110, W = -50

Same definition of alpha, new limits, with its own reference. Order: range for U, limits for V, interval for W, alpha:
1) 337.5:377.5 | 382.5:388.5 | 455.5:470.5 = 114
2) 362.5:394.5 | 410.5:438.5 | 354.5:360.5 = 69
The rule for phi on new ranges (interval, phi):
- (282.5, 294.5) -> 960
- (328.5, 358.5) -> 986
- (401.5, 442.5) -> 925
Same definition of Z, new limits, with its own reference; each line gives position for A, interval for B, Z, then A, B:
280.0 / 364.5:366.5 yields -0.1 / 0.9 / 0.96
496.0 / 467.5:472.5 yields 1.0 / 1.5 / 1.01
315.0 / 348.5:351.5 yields 0.1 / 0.9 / 0.88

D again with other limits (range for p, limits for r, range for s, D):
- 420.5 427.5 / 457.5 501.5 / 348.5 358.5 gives -7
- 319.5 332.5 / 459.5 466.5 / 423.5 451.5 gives 42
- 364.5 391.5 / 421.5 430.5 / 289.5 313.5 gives 8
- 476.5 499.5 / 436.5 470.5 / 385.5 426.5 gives 3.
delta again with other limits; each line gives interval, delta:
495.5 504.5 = -26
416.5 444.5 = -6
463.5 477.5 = -108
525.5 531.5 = 45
